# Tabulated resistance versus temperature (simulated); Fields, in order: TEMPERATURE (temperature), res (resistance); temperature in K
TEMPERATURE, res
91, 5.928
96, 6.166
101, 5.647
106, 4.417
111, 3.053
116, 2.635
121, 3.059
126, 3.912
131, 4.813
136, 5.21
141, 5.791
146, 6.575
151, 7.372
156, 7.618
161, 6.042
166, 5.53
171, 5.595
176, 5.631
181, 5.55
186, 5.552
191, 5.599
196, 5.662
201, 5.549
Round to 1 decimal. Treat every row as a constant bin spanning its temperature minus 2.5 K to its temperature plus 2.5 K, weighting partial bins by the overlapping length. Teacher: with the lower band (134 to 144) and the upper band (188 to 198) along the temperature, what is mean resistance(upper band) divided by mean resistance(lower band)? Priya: 1.0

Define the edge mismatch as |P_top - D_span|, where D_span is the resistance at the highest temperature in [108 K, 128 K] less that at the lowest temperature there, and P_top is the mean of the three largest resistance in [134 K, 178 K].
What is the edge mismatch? 6.3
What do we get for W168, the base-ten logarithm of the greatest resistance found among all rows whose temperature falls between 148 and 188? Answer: 0.88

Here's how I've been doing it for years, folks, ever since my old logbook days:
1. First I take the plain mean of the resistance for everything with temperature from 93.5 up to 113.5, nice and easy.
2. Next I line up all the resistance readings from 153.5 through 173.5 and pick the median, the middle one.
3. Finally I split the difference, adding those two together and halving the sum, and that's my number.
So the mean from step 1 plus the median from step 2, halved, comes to 5.3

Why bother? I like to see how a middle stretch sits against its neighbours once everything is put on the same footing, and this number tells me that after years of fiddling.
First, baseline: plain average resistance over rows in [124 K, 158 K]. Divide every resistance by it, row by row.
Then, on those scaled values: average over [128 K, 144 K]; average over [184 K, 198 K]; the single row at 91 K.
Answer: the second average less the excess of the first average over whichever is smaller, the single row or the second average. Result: 1.01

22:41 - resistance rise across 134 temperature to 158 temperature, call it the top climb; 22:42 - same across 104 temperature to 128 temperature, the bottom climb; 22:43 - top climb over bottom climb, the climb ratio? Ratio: -4.8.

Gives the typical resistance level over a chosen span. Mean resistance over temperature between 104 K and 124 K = 3.3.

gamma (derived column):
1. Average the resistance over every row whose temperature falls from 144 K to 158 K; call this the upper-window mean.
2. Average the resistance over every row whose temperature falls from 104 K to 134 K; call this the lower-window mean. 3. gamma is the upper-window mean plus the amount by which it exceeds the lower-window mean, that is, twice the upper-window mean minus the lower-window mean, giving 10.7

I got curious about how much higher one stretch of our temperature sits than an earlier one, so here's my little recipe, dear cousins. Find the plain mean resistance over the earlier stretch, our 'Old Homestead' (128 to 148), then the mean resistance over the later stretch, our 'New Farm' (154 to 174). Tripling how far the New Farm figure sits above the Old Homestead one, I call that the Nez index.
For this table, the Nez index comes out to 1.8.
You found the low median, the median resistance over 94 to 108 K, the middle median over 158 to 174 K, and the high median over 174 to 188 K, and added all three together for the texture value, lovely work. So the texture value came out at 16.8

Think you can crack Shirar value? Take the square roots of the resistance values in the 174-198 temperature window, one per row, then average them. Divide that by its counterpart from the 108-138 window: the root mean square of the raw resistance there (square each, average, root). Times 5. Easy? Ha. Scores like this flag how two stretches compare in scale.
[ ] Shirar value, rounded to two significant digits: 3.0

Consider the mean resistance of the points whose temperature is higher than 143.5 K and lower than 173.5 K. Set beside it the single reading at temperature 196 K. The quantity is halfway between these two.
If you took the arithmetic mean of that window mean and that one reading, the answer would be 6.06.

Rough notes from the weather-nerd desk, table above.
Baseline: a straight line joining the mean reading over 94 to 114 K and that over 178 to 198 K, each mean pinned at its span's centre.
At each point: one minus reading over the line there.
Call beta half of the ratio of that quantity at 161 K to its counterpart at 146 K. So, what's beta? 0.25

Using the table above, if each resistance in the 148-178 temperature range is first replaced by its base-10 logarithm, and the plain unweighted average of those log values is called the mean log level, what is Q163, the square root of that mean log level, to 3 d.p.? 0.892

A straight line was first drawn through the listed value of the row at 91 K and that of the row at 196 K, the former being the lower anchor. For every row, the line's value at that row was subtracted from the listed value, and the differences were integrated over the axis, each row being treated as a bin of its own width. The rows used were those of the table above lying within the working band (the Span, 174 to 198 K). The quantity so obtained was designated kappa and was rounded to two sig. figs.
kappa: -2.2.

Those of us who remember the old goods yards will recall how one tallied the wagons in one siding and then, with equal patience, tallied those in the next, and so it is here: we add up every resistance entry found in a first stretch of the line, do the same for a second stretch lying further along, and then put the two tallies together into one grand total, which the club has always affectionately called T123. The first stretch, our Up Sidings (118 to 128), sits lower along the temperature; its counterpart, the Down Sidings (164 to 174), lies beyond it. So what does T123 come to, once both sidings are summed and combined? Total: 18.1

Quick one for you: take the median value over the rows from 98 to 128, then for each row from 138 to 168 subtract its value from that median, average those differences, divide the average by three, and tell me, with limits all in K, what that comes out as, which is -1.0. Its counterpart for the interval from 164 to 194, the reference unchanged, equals -0.7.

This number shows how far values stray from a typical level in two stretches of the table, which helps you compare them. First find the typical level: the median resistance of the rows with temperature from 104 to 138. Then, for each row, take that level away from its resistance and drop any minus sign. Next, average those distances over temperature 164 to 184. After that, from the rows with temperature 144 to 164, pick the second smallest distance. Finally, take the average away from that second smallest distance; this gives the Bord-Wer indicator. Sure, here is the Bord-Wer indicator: 1.0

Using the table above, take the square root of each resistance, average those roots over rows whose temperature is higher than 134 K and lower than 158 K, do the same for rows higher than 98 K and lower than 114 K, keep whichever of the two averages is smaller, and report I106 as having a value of 2.1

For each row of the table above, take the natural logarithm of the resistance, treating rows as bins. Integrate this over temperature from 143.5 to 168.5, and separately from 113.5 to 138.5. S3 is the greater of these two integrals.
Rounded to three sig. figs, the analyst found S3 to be 47.1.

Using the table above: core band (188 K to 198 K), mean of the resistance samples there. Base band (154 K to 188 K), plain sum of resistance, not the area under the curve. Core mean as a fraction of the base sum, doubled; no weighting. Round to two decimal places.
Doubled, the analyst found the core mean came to 0.27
